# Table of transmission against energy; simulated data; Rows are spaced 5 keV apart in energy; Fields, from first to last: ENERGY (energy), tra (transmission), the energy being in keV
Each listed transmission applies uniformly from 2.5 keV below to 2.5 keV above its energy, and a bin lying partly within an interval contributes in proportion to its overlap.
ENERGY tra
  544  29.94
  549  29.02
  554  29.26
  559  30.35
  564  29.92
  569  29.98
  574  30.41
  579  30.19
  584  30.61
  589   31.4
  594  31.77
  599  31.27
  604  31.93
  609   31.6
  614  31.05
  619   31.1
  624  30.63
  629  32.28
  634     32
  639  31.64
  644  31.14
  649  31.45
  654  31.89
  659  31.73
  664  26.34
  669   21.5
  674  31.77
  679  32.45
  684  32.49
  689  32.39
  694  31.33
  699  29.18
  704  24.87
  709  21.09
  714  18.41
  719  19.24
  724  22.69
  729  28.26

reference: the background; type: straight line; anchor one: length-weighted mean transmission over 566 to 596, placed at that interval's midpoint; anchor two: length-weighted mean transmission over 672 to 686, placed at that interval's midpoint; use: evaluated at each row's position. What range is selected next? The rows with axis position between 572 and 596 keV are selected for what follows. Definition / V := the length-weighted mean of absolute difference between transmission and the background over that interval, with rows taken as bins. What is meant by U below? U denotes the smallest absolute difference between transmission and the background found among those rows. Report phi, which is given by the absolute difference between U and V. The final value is 0.3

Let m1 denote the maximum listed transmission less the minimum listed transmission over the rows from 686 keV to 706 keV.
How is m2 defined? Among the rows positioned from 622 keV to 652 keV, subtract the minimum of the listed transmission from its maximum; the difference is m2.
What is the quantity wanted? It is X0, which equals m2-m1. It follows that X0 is -5.9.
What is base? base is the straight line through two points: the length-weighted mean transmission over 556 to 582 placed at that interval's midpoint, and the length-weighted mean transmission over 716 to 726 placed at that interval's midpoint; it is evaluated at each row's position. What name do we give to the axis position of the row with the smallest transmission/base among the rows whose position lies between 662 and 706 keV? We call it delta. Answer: 669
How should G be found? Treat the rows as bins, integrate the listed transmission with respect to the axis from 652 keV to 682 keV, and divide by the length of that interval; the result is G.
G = 29.3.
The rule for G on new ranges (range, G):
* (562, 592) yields 30.4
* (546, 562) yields 29.6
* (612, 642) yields 31.5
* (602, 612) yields 31.7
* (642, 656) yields 31.5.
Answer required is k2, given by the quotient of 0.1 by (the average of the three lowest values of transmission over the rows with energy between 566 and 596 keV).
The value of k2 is 0.0033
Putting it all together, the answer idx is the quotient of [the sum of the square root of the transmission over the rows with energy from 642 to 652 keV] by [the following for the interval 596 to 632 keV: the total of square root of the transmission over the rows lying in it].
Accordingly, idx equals 0.3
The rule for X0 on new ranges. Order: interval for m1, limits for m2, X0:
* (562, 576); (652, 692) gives 10.5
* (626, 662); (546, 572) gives 0.2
